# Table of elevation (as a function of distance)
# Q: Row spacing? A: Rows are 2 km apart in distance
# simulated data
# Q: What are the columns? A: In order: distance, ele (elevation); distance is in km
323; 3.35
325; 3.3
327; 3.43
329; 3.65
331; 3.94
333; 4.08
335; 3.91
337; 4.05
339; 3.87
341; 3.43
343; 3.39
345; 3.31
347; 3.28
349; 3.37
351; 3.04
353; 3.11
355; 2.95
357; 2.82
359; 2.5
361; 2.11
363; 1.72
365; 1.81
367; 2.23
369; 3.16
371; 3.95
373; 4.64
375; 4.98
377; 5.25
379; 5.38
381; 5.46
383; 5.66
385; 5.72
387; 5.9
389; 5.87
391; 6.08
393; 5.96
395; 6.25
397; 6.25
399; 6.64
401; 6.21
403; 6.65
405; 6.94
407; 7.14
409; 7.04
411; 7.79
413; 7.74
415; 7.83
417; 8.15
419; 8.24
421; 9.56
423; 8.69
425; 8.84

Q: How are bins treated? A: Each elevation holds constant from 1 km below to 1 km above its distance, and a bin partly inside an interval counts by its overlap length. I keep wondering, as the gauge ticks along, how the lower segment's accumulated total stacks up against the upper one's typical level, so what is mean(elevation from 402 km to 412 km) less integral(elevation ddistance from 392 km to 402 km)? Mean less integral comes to -56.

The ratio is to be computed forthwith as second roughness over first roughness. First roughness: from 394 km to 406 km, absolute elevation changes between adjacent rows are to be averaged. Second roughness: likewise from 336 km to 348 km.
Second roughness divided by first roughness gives 0.50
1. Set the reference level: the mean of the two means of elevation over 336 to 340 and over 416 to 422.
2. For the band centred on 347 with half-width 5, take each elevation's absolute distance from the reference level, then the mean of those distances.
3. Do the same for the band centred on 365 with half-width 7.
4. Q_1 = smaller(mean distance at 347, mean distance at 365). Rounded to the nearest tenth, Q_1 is 3.0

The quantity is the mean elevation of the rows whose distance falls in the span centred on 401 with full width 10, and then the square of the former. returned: 43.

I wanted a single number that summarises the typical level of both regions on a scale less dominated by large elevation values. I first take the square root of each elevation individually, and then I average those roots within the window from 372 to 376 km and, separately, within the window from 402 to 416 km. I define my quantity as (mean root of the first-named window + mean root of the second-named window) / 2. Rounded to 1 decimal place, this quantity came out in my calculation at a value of 2.4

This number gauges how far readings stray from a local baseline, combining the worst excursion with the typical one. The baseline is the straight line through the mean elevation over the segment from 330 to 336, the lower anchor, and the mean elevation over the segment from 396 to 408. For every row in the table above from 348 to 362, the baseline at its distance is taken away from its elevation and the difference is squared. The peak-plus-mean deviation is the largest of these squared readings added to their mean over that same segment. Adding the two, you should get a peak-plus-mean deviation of 13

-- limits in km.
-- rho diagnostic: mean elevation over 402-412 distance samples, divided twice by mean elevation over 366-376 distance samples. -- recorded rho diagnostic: 0.5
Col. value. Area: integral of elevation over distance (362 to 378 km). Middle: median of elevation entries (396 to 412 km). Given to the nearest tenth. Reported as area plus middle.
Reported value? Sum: 62.3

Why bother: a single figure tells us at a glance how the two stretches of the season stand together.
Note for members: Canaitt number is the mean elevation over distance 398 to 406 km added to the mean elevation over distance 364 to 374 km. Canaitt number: 9.8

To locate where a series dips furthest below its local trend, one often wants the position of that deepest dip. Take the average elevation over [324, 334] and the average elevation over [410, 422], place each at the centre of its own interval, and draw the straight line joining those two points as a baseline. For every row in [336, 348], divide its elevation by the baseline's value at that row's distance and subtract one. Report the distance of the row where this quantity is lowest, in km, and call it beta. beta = 347 km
